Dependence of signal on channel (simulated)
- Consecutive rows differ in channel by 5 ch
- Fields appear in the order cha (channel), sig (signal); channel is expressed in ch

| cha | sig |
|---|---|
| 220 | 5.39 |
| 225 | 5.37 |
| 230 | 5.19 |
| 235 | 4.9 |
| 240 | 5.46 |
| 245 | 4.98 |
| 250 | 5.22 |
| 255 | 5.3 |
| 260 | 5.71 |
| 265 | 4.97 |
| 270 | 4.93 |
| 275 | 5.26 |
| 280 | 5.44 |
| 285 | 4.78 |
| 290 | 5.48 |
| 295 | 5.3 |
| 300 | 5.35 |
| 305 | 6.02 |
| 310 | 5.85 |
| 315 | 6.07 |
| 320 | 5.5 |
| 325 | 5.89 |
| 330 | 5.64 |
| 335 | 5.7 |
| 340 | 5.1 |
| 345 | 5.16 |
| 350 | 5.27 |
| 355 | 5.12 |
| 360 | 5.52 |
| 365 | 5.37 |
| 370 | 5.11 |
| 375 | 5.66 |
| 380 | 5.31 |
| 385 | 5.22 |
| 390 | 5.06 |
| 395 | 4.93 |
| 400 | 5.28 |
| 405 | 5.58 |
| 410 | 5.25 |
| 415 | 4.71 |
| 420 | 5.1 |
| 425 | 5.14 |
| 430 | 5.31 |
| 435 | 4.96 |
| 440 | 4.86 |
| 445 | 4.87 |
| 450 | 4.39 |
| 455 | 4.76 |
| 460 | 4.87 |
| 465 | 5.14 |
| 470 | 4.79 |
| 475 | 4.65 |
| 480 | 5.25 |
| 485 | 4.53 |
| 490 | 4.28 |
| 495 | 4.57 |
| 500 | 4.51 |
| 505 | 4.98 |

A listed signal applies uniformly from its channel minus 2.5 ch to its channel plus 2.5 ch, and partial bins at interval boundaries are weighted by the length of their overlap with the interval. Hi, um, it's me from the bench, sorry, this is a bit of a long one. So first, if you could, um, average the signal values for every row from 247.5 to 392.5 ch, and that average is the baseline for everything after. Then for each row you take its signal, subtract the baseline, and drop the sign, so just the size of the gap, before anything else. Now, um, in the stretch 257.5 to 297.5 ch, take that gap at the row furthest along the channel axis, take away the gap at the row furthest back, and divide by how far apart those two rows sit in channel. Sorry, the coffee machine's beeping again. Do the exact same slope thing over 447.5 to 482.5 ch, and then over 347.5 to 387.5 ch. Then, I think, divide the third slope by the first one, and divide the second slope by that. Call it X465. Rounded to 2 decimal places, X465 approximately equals 0.13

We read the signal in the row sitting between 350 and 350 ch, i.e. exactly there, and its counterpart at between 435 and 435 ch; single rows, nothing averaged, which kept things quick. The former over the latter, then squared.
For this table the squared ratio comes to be 1.13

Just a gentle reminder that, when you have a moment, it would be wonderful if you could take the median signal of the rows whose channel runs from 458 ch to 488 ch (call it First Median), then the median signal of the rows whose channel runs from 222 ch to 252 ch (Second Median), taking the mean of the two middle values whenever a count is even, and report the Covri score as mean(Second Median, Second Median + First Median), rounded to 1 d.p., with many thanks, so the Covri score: 7.6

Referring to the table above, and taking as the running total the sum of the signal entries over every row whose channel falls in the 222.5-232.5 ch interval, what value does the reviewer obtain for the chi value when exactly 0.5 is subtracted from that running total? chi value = 10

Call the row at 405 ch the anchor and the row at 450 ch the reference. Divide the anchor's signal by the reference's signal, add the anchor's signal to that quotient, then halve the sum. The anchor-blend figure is 3.43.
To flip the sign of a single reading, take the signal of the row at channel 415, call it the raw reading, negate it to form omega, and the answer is -4.7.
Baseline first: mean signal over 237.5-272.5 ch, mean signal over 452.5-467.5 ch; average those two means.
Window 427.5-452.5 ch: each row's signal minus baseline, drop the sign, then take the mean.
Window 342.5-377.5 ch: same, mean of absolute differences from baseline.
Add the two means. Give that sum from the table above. 0.53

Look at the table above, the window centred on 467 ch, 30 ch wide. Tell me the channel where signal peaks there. 480 ch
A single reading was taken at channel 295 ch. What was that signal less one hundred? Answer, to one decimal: -94.7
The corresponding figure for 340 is -94.9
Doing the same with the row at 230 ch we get -94.8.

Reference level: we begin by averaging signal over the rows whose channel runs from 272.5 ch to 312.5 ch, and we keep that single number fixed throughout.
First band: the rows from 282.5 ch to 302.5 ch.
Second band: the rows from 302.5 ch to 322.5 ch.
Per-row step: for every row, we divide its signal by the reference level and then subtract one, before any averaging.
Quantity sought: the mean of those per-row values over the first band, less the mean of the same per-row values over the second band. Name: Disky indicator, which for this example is -0.12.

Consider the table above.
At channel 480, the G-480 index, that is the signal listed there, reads 5.25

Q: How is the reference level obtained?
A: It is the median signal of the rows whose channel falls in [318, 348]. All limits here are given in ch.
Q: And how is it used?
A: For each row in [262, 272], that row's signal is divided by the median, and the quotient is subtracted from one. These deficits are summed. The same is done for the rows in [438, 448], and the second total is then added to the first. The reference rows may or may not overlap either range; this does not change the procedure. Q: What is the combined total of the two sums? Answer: 0.48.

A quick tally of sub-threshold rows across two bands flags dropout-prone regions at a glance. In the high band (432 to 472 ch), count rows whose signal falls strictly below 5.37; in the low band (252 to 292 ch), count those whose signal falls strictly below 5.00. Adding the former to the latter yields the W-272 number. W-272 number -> 11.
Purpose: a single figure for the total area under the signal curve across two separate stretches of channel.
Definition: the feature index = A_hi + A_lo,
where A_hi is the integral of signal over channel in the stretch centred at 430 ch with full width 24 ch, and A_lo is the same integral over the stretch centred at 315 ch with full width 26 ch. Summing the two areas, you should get 274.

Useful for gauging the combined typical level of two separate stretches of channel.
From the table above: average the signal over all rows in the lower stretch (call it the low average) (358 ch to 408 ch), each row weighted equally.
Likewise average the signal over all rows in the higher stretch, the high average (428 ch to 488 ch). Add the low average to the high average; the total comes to 10.2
